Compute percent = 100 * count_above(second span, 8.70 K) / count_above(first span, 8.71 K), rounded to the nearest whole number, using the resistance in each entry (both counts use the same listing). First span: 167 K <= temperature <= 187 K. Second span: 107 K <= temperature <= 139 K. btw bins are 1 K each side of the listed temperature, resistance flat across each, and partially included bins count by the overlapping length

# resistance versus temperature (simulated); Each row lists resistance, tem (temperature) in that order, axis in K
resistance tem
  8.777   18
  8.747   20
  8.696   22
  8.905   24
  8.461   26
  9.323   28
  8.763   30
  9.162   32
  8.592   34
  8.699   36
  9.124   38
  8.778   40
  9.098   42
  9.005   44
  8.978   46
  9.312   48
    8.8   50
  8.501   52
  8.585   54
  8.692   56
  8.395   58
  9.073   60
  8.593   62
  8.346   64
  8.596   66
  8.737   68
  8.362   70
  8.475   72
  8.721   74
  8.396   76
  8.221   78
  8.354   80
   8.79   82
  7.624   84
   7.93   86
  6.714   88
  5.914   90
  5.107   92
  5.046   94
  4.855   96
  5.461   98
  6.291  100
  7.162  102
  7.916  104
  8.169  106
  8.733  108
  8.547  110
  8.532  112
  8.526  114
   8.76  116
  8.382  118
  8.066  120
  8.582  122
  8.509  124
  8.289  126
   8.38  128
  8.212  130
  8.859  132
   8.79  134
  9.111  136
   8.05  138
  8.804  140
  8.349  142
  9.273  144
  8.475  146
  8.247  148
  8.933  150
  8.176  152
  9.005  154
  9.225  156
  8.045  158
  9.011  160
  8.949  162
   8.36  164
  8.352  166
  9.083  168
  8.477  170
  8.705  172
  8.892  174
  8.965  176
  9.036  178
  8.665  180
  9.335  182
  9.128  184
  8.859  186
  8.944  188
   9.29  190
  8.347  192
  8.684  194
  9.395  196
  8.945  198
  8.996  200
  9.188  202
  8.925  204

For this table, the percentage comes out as 71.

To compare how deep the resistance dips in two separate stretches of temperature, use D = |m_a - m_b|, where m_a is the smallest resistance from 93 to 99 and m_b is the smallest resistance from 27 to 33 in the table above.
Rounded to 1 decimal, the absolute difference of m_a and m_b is 3.9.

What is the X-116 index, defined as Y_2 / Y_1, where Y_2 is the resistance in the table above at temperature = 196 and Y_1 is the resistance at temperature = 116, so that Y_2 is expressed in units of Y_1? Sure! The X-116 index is 1.07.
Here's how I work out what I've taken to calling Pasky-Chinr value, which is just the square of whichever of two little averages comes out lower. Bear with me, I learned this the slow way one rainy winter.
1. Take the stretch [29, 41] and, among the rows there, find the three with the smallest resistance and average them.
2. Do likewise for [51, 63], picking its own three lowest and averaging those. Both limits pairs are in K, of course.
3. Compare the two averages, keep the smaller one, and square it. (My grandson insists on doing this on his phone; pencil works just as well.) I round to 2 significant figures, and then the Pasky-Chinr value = 72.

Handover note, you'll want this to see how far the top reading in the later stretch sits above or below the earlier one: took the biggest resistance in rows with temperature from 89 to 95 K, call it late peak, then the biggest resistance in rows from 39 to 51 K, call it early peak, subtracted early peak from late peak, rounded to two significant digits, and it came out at -3.4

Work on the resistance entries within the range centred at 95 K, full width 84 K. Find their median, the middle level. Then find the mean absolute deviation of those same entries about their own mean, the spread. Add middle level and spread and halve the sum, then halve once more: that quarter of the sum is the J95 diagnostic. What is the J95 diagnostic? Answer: 2.307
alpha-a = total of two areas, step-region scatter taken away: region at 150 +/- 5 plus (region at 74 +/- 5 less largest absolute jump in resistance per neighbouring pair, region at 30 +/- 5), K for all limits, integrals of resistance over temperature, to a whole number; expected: 169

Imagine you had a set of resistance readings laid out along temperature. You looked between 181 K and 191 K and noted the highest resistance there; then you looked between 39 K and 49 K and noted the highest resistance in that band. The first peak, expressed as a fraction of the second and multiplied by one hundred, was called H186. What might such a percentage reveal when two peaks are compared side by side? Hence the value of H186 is 100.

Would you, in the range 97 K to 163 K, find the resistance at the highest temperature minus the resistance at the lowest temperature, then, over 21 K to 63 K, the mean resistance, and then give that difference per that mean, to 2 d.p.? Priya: 0.39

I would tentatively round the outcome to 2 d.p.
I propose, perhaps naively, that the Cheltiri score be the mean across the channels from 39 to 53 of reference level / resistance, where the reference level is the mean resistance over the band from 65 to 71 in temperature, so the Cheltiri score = 0.96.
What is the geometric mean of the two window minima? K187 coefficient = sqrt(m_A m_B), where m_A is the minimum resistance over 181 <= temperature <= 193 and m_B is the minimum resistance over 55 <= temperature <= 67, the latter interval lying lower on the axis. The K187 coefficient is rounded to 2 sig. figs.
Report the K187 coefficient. 8.3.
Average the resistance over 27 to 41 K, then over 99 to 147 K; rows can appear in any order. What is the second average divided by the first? 0.94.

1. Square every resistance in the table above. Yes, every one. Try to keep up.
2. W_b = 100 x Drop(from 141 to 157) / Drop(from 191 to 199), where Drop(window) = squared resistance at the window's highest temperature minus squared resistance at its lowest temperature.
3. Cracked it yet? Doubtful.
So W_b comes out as 149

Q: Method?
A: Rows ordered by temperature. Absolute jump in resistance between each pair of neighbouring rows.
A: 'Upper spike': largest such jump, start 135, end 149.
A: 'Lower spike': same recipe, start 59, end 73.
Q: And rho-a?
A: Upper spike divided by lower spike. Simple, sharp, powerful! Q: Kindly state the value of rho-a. 2.2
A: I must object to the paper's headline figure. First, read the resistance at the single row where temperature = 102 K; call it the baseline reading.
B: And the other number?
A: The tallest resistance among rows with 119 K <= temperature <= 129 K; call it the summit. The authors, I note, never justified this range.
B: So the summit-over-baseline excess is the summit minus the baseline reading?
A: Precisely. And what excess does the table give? 1.4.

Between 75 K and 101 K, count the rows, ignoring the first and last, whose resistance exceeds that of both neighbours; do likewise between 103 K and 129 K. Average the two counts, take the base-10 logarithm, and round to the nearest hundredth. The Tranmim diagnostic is 0.40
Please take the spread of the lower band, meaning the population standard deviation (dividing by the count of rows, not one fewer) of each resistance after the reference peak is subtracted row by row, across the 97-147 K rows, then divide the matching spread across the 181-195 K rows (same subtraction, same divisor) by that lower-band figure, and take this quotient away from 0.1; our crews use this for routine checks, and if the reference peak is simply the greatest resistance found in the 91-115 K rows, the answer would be -0.3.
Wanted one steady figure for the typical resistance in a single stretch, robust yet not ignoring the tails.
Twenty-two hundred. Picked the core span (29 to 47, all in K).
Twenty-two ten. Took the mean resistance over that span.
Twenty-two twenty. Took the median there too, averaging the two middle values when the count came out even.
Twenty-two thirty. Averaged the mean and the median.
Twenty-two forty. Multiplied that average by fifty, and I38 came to 447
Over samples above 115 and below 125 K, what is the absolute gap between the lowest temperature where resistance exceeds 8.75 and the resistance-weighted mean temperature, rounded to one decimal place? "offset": 4.0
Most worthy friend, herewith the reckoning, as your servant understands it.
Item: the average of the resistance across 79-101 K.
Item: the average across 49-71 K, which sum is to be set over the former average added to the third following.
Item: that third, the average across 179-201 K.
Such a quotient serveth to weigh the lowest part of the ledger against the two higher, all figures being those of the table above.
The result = 0.55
